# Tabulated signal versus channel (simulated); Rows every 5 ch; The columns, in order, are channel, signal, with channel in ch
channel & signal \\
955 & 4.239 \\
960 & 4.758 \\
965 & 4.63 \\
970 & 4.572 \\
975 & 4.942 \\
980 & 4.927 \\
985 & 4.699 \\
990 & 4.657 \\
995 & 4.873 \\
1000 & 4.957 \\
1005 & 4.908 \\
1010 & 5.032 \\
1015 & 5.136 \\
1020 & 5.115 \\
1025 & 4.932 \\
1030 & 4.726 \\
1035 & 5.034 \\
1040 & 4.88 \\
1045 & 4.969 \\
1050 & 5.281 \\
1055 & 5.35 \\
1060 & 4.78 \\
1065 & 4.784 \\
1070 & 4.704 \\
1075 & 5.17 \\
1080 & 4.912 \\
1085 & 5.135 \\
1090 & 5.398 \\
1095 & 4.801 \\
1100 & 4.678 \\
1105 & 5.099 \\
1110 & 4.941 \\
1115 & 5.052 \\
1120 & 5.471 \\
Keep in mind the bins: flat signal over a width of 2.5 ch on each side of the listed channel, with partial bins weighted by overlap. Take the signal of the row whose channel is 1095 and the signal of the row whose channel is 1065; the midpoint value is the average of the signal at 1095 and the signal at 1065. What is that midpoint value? 4.79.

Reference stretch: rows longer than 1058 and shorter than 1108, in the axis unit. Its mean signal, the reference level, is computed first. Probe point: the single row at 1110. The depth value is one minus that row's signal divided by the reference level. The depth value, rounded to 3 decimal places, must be 0.001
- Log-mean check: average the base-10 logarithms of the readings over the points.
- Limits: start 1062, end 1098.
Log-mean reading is 0.697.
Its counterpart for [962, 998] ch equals 0.677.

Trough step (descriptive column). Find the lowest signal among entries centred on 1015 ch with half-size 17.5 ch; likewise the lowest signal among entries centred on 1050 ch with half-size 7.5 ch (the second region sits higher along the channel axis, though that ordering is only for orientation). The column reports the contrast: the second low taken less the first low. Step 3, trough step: 0.24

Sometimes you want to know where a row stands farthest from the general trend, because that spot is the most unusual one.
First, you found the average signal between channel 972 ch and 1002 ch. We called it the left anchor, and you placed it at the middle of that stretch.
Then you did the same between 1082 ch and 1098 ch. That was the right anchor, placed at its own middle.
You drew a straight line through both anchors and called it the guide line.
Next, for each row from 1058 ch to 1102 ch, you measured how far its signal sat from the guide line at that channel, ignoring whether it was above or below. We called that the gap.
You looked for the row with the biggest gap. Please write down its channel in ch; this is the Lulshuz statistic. 1100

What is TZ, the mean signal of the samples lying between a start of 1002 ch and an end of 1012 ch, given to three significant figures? 4.97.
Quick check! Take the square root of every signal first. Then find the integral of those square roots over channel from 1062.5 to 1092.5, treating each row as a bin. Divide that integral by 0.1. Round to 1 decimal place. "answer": 671.8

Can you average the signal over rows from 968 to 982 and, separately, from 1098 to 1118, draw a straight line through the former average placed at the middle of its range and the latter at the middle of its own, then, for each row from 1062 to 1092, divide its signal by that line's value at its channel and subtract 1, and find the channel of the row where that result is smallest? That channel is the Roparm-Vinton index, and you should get 1070 ch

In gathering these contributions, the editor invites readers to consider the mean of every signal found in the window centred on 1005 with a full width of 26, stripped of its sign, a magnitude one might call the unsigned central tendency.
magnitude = 4.98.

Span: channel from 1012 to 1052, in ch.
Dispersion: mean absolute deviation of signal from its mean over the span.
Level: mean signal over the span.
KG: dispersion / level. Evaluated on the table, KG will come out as 0.026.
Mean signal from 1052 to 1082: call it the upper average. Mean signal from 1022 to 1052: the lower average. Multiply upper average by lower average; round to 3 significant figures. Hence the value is 24.6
